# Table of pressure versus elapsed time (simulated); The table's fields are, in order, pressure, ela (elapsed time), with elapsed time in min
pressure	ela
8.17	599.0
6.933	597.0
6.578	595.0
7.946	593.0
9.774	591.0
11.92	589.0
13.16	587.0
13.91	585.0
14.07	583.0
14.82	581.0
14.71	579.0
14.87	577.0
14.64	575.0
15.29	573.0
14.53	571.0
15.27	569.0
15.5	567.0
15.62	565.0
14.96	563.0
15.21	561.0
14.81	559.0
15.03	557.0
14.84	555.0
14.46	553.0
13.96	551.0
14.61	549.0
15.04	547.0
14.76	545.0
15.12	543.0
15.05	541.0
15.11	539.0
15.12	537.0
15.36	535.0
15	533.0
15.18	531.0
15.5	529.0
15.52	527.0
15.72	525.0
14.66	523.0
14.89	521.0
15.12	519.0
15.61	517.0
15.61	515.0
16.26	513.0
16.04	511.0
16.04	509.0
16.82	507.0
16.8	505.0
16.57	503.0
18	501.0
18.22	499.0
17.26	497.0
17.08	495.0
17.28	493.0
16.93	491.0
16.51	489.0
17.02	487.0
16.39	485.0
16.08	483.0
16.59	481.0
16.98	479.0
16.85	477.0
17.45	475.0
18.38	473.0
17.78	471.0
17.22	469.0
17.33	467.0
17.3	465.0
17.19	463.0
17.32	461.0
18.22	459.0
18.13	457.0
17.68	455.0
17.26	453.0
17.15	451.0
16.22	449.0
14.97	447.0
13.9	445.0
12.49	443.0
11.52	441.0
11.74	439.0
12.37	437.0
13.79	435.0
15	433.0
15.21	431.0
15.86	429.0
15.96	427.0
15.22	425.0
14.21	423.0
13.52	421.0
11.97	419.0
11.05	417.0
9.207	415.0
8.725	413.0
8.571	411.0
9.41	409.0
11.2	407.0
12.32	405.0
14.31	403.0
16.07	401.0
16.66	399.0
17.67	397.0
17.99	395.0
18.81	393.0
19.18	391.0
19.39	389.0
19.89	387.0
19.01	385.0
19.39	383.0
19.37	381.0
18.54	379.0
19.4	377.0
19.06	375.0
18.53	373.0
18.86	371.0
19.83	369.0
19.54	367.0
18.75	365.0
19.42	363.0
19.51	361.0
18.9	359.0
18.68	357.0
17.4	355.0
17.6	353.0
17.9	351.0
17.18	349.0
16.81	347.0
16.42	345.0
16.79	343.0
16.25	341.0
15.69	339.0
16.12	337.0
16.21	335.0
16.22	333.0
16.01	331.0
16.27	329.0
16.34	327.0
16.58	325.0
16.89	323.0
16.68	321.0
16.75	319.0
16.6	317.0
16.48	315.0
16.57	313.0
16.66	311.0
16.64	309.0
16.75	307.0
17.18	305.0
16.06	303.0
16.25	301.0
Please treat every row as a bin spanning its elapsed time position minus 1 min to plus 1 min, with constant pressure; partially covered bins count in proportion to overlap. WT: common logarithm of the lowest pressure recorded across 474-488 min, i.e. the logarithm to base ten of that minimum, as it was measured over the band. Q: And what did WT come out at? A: 1.206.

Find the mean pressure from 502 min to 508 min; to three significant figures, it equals 16.7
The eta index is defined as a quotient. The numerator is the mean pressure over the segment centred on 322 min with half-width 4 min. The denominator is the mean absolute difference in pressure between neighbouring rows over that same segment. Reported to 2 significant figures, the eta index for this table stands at 85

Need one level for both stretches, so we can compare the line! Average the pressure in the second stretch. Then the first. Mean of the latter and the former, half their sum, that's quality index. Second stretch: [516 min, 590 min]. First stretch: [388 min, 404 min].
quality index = 16.2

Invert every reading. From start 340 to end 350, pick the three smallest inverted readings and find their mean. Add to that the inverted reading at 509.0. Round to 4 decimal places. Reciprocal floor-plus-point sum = 0.1214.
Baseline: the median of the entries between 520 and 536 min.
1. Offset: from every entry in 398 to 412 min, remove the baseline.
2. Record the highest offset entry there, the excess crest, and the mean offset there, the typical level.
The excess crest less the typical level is 4.0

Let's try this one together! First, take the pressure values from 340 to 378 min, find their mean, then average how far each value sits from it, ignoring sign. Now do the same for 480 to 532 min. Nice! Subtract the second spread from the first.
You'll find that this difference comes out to 0.3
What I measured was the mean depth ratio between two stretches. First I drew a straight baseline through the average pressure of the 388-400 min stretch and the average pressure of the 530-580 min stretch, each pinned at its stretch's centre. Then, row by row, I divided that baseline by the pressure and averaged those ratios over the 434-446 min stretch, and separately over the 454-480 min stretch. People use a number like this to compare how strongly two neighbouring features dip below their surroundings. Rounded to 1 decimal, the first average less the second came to 0.4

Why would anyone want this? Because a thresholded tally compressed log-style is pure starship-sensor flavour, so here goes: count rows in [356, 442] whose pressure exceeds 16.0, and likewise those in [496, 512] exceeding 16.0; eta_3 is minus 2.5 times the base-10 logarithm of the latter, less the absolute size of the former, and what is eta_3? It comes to -25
